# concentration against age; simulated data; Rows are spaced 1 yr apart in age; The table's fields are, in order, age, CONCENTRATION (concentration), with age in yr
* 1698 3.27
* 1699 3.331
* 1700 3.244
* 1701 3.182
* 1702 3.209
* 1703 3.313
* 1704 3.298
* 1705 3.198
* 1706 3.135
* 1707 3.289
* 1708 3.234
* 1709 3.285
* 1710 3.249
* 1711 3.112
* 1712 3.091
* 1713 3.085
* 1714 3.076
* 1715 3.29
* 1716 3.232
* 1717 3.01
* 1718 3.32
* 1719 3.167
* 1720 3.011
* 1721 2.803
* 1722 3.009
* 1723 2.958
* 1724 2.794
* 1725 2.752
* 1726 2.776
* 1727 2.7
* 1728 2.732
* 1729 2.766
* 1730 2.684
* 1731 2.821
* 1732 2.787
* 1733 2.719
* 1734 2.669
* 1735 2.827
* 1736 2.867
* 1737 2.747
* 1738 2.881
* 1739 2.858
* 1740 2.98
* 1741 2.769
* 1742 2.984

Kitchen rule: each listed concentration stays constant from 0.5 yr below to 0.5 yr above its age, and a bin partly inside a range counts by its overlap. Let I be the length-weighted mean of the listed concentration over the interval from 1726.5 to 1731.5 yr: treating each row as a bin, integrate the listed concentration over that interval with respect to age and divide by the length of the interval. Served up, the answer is 2.74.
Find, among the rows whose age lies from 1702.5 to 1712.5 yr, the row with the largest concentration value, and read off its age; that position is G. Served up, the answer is 1703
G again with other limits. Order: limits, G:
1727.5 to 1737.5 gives 1736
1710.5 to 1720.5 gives 1718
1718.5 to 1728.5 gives 1719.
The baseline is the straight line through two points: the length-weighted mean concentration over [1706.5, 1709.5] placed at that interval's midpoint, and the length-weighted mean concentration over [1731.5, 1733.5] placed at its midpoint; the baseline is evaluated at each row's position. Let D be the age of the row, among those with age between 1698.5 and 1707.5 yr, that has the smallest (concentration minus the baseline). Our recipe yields 1701 yr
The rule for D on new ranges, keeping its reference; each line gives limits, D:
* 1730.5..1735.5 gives 1734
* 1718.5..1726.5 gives 1721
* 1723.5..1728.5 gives 1727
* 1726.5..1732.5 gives 1727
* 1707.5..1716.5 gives 1711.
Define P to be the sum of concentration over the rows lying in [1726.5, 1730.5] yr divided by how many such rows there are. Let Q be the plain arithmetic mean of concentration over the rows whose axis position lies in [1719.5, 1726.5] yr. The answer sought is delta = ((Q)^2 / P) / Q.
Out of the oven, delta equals 1.06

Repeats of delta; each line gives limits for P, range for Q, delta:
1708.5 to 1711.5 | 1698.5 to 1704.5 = 1.01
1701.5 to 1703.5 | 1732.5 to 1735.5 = 0.84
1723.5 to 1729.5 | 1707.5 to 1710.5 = 1.18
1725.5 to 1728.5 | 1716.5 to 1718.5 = 1.16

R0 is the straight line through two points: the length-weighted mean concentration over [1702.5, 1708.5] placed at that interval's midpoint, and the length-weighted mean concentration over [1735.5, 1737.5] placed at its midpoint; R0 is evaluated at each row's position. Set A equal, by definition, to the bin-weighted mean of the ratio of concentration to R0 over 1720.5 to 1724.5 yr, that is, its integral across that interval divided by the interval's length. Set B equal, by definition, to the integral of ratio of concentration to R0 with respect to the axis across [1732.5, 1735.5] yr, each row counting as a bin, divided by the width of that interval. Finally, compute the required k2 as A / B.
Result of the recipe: 1.00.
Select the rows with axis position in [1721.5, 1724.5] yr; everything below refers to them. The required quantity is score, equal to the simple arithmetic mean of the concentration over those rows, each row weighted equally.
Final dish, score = 2.9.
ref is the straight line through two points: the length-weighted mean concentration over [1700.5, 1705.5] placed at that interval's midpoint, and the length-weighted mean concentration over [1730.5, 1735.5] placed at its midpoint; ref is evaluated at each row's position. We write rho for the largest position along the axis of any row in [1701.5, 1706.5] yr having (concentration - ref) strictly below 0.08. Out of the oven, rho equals 1706 yr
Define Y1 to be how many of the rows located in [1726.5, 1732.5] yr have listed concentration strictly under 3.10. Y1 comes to 6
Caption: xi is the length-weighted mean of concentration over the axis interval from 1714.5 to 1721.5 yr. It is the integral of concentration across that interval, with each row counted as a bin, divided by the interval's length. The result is 3.12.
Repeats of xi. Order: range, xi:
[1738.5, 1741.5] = 2.87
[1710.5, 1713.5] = 3.10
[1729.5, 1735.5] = 2.75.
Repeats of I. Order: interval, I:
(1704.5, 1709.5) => 3.23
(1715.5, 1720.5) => 3.15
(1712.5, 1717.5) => 3.14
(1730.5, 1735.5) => 2.76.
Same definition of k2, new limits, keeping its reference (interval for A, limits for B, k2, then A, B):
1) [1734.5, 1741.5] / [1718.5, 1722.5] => 1.03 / 1.02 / 0.99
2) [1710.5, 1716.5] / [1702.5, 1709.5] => 1.00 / 1.01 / 1.00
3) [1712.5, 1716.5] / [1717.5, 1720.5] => 0.98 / 1.02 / 1.04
